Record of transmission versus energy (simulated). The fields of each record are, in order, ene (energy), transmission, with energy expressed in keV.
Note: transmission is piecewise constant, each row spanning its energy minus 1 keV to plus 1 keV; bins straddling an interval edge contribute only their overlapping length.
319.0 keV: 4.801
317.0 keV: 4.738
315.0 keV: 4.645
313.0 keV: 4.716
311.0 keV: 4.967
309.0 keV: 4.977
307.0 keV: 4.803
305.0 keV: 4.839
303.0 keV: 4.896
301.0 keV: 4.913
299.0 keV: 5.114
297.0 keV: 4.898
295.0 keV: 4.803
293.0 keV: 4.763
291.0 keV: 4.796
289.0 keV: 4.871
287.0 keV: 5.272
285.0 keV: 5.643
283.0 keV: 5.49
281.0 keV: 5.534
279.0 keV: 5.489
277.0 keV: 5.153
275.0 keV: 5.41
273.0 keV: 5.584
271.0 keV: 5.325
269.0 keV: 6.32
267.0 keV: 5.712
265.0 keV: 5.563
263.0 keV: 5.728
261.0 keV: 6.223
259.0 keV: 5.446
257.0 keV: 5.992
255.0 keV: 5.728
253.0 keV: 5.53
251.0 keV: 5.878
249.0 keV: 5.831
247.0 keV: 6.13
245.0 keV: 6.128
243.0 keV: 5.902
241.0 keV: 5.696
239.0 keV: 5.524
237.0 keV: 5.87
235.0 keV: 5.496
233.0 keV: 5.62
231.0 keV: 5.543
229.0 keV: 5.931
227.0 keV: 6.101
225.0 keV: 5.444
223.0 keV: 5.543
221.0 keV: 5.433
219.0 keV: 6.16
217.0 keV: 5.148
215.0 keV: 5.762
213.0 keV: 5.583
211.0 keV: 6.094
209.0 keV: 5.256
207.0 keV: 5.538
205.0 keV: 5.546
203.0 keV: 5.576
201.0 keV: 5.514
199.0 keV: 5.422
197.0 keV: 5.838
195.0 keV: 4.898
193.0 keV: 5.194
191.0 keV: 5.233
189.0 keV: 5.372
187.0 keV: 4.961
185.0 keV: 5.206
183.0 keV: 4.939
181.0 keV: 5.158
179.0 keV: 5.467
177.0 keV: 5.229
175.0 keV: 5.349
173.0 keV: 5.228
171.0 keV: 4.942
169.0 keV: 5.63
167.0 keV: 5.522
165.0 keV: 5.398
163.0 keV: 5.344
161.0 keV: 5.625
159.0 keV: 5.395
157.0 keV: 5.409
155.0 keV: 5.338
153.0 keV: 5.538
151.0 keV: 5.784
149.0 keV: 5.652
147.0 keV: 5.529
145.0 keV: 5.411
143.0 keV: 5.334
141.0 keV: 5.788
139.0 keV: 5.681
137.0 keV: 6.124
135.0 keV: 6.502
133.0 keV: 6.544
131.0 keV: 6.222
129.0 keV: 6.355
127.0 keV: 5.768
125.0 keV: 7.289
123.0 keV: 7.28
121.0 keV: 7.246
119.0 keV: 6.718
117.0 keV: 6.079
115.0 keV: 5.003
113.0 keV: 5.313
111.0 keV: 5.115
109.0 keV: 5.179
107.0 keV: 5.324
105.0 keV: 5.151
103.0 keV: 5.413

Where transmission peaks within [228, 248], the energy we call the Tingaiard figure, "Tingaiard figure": 247.0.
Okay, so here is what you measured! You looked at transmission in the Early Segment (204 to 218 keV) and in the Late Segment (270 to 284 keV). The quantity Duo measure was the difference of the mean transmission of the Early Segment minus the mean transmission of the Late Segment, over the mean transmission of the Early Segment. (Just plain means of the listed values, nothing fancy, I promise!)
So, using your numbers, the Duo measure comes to 0.02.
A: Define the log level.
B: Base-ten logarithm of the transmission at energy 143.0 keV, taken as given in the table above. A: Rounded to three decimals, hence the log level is 0.727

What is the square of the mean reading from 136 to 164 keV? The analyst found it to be 31.0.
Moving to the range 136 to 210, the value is 29.3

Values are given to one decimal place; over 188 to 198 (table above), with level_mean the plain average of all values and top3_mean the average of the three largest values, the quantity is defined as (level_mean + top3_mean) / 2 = 5.4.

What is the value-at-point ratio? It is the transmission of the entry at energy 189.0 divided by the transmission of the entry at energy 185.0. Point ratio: 1.03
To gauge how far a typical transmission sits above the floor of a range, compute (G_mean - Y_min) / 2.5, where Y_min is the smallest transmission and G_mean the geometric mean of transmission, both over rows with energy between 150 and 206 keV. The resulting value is 0.18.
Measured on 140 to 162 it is 0.08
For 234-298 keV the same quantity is 0.31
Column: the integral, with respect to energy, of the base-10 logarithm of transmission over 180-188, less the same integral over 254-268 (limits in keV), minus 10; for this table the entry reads -15.0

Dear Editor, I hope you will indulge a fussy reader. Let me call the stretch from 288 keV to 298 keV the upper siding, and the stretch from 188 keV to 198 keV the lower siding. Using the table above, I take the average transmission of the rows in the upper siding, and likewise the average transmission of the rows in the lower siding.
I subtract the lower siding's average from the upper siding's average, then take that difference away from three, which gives 3.5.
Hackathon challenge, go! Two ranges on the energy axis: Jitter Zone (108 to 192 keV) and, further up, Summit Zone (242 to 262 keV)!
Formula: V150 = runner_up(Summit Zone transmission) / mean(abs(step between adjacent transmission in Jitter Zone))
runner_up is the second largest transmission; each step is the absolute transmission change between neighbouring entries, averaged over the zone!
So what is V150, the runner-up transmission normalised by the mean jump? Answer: 22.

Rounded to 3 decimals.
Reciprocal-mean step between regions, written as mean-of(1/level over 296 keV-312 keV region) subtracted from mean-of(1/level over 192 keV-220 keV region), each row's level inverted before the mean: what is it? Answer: -0.022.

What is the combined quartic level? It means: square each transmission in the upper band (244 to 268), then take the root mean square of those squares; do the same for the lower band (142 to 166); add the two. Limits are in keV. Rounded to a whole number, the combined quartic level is 64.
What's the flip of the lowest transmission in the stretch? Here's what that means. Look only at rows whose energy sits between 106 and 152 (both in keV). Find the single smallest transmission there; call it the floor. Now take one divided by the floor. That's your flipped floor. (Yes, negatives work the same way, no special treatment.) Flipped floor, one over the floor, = 0.200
